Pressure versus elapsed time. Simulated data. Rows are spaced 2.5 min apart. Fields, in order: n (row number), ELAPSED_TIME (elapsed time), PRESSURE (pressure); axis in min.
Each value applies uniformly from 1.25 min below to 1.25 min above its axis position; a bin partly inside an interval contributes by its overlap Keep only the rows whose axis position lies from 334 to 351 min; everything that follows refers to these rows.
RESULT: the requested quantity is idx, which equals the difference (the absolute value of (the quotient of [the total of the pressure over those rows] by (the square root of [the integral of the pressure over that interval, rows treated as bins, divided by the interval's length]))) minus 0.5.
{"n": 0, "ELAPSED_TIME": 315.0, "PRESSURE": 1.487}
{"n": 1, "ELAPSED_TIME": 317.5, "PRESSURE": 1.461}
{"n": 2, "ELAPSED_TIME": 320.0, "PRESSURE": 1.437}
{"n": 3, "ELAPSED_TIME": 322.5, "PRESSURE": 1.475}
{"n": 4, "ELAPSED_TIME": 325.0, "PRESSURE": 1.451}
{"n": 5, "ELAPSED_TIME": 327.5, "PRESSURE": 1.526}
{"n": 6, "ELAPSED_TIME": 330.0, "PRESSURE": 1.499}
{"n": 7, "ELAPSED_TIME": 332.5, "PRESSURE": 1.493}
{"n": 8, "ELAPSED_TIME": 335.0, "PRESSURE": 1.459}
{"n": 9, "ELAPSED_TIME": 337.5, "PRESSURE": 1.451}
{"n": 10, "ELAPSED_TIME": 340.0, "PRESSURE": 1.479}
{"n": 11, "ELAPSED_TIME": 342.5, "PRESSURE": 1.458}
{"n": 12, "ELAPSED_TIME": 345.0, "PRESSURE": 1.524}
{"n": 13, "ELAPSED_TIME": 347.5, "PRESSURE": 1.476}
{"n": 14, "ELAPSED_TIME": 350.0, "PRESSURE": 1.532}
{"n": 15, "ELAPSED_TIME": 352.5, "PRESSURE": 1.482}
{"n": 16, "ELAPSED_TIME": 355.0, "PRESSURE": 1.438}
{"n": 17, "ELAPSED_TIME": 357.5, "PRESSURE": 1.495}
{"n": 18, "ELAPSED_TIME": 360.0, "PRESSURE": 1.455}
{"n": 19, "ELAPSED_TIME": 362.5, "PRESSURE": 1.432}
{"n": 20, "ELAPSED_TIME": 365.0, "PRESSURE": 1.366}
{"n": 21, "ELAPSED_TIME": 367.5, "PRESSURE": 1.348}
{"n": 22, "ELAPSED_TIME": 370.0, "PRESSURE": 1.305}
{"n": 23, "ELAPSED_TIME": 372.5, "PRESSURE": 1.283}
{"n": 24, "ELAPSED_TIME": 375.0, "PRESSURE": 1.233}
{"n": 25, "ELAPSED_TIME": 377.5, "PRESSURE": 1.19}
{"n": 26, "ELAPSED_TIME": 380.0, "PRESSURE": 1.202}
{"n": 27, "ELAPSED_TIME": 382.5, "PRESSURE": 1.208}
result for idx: 8.02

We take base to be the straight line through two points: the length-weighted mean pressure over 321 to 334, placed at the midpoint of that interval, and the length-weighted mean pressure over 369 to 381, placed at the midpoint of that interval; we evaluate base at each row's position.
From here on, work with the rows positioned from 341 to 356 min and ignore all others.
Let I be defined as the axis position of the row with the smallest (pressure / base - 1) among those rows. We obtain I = 342.5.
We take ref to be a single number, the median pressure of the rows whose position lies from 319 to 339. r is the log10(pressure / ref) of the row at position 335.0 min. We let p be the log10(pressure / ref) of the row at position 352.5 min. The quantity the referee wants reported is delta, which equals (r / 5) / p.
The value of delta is -0.11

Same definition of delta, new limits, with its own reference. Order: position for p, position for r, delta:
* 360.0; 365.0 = 1.74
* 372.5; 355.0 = 0.03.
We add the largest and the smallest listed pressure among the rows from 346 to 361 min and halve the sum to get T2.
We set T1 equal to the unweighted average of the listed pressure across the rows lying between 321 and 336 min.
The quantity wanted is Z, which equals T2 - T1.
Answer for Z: 0.0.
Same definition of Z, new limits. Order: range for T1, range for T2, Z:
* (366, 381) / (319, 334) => 0.2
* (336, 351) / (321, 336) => 0.0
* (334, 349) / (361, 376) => -0.1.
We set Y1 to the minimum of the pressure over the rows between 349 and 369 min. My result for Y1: 1.348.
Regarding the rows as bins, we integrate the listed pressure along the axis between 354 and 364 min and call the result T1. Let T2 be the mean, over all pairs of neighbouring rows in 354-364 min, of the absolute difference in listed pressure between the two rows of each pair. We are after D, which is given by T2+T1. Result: 14.6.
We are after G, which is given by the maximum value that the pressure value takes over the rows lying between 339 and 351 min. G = 1.532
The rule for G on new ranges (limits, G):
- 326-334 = 1.526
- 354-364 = 1.495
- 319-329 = 1.526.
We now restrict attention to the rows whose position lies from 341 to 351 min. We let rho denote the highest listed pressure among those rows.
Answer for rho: 1.532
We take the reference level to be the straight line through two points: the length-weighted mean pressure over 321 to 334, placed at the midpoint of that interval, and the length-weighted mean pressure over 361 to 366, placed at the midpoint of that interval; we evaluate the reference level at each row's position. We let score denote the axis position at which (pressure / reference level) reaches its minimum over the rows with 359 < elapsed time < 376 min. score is 375.0 min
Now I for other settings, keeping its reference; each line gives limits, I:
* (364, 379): 377.5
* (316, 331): 320.0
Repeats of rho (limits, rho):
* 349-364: 1.532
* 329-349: 1.524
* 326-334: 1.526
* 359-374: 1.455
